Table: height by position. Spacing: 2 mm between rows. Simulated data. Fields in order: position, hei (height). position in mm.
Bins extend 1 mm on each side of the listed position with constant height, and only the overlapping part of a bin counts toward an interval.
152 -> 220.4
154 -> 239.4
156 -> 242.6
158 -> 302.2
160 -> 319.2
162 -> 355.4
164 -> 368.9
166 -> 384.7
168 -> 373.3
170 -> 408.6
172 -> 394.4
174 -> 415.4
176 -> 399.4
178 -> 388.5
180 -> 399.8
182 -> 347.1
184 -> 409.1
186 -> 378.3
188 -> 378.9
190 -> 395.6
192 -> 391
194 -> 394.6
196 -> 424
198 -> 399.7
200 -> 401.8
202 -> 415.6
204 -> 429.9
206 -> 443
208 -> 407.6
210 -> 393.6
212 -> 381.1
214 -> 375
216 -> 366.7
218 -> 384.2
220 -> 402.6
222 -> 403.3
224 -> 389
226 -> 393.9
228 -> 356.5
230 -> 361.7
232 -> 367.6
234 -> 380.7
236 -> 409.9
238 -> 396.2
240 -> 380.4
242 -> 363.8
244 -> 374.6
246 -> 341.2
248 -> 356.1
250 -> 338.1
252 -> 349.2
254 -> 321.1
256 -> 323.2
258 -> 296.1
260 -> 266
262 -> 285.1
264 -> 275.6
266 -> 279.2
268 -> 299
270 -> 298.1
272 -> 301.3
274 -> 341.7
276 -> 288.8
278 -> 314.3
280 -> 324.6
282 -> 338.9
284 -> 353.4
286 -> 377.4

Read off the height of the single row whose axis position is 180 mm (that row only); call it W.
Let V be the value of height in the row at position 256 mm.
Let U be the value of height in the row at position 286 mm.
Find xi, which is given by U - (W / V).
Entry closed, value 376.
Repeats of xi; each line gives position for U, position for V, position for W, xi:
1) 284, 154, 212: 352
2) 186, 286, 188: 377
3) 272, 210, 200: 300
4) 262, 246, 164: 284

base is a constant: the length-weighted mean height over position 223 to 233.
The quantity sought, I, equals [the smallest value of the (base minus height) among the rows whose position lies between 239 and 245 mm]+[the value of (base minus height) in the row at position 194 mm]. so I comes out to -28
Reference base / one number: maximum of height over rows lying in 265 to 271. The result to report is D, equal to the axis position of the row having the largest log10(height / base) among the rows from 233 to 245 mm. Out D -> 236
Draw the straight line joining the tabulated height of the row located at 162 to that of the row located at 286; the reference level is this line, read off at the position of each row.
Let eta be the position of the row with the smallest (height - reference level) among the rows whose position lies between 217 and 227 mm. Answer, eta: 218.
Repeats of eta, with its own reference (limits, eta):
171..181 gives 178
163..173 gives 164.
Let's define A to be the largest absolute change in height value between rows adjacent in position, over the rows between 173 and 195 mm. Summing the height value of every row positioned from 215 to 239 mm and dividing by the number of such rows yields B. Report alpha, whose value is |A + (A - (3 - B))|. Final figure 505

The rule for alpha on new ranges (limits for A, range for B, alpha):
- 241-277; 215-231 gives 485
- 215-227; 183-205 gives 435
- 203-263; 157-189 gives 448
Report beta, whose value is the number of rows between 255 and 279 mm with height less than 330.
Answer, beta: 11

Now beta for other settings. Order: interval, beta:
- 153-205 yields 4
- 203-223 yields 0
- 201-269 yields 8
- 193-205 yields 0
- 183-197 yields 0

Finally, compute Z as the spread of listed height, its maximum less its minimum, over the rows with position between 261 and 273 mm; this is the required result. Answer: 26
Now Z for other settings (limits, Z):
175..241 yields 96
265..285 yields 74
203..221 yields 76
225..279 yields 144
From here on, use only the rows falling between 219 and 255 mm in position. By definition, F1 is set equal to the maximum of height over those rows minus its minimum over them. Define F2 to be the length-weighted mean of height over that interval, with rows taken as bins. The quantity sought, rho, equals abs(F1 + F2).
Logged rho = 460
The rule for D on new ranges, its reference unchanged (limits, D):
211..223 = 222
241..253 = 244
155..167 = 166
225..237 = 236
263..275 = 274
